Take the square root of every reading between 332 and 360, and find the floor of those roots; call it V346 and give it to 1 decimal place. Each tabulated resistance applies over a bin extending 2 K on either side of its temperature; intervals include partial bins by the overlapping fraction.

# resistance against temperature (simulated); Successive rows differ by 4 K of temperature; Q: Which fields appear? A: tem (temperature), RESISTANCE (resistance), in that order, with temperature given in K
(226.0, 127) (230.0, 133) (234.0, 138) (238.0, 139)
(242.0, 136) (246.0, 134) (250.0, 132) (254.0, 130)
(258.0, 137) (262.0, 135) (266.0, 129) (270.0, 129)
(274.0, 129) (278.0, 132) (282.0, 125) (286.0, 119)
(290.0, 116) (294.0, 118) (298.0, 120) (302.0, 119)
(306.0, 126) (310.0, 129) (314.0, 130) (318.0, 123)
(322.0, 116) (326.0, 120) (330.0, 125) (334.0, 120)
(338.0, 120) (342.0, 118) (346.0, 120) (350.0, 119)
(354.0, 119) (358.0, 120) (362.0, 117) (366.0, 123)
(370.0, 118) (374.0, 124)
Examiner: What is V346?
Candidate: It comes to 10.9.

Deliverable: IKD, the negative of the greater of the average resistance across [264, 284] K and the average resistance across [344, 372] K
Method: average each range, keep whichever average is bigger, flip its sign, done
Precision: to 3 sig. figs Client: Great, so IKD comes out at -129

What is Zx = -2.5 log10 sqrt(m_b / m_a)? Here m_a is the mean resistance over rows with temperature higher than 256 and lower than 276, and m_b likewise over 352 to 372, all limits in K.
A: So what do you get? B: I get 0.054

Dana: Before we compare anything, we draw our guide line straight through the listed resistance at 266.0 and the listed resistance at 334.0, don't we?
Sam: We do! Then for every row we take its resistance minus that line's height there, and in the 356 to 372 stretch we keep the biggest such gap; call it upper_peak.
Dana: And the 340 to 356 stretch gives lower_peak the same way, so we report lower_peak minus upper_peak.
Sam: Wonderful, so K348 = -6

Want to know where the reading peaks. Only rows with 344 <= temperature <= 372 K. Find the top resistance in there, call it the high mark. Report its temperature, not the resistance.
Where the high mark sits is 366.0 K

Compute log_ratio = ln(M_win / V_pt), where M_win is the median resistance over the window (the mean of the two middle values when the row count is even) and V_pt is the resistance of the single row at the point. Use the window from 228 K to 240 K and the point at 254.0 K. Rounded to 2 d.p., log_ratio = 0.06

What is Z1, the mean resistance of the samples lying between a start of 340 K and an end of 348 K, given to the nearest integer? 119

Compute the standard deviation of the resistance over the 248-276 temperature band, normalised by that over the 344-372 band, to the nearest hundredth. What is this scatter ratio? 1.71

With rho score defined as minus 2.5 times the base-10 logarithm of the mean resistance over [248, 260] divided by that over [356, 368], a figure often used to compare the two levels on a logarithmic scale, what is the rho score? -0.11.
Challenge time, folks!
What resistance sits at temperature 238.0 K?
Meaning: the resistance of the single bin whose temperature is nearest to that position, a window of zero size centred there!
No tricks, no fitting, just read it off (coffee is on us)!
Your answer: 139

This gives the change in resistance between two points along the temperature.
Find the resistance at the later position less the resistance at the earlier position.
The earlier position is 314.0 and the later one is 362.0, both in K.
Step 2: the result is -13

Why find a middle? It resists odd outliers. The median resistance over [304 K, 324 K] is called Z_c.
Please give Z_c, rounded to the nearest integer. 126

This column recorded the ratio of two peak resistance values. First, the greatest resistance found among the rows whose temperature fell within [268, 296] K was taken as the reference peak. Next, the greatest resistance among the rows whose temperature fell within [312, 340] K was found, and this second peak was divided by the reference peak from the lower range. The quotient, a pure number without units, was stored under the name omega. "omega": 0.985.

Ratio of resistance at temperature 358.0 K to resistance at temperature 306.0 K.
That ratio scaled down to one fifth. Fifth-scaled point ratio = 0.190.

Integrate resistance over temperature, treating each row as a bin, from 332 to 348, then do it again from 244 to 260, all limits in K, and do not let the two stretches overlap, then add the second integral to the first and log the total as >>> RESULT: 4044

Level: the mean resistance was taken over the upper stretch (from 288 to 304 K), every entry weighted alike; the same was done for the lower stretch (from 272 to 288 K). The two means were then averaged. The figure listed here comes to 122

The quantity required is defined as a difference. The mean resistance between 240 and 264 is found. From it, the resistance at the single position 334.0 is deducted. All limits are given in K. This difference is 14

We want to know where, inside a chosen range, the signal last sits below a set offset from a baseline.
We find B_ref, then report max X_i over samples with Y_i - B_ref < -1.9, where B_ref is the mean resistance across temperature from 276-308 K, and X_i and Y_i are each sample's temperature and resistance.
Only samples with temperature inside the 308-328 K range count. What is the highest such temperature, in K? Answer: 322.0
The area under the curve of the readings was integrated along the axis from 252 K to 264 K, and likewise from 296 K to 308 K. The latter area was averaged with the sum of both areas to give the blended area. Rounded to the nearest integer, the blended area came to 2264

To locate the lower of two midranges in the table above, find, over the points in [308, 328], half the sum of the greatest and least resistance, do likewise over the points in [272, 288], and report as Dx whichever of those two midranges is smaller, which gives 123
